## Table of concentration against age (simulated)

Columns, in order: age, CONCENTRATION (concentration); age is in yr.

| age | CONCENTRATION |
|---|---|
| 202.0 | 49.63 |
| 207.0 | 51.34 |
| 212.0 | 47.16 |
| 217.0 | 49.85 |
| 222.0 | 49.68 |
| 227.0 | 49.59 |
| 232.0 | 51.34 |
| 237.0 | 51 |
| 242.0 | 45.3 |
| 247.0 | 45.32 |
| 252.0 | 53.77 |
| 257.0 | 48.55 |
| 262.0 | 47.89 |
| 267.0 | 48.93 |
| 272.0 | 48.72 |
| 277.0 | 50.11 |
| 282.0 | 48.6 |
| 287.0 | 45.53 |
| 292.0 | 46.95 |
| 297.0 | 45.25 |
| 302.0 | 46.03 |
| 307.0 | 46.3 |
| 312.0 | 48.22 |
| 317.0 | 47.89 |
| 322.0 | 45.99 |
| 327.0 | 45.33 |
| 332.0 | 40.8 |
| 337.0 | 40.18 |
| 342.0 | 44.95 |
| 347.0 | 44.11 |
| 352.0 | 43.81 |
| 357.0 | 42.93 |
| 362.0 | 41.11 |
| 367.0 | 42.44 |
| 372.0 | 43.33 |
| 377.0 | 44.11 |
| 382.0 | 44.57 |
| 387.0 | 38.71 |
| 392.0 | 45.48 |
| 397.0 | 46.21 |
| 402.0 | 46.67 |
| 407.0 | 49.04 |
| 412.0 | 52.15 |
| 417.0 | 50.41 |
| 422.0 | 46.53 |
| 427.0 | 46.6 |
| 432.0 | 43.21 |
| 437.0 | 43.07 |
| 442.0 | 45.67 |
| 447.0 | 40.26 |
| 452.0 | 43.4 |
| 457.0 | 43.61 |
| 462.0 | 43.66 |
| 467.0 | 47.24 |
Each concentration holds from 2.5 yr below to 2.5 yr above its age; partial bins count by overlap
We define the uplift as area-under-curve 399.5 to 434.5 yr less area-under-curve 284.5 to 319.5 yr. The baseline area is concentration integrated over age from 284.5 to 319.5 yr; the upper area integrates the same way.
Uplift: 42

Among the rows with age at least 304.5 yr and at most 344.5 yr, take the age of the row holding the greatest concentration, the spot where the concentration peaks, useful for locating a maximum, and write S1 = 312.0 yr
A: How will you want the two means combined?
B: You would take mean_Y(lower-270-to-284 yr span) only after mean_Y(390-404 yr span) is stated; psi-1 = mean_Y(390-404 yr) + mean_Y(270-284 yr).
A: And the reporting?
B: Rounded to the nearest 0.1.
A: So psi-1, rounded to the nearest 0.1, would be 95.3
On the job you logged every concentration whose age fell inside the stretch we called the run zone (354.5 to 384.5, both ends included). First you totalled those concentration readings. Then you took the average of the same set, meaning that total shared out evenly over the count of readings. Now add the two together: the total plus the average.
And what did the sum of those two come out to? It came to 302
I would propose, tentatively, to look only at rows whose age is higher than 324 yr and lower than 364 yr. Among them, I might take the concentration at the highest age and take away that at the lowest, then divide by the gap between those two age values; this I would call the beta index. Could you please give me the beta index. -0.1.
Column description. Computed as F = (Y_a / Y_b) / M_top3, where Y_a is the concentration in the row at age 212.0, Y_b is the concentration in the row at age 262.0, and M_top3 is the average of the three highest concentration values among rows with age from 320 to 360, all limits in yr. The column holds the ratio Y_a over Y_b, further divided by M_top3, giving 0.0217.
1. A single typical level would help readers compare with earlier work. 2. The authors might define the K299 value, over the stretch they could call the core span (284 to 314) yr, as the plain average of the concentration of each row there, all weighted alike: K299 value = 46.4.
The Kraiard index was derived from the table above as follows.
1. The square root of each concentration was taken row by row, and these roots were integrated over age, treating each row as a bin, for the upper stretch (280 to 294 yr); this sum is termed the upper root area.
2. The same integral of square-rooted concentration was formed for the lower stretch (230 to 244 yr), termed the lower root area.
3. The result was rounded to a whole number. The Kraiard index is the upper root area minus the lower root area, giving -2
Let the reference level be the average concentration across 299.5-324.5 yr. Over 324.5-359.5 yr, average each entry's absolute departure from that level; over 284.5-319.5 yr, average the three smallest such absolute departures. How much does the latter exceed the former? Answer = -3.2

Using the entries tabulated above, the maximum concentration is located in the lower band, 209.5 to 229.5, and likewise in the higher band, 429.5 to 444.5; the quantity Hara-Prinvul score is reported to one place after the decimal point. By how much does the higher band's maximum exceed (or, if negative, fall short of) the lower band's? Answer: -4.2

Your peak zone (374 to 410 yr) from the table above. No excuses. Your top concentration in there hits 49.04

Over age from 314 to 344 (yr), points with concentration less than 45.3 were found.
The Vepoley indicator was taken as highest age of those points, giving 342.0 yr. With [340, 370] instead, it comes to 367.0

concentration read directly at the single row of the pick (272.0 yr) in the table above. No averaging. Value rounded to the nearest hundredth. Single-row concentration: 48.72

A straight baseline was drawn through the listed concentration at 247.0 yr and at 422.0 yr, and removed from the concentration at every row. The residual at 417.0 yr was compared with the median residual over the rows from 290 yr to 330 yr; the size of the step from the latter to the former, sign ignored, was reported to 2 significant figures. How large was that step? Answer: 3.5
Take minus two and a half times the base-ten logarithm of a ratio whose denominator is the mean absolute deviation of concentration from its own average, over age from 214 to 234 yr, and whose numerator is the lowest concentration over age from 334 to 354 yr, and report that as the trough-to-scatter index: -4.5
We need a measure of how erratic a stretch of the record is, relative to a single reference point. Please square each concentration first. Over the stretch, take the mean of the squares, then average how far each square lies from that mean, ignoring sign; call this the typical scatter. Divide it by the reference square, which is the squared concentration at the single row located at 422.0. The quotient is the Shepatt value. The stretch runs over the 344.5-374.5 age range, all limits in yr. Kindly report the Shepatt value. 0.031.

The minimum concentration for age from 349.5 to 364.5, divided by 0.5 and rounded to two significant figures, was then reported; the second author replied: 82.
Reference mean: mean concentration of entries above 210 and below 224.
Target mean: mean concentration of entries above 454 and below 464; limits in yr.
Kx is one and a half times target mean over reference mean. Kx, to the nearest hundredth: 1.34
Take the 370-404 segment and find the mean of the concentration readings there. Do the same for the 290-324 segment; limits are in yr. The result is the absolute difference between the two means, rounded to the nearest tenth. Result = 2.5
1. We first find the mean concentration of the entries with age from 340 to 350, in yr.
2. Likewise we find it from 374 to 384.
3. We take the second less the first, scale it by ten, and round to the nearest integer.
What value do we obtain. -2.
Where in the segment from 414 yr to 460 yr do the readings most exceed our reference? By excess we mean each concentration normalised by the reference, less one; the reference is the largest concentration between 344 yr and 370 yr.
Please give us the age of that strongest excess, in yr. 417.0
